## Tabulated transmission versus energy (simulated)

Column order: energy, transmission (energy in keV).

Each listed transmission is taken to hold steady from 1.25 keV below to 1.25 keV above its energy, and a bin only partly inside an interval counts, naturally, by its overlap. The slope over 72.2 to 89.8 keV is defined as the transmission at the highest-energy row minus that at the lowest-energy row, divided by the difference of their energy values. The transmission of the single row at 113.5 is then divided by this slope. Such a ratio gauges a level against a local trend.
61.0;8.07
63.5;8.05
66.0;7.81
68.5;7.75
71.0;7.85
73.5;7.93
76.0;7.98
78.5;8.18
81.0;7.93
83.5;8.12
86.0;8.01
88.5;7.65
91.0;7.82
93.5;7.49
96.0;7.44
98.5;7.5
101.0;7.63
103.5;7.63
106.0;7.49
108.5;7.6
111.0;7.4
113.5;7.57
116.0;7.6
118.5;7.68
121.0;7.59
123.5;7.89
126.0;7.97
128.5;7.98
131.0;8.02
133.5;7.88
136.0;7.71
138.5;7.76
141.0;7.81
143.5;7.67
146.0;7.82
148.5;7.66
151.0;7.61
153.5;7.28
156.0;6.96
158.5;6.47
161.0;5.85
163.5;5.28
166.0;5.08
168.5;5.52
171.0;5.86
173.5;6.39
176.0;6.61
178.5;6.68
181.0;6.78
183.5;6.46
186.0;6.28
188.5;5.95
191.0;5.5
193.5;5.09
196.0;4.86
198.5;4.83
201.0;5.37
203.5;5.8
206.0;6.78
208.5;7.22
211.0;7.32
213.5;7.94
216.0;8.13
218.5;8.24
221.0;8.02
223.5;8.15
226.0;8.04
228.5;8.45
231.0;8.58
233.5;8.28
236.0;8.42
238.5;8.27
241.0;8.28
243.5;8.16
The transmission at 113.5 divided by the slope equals -406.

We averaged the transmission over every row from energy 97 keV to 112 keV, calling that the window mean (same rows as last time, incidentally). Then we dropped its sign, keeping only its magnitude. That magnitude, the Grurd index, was 7.54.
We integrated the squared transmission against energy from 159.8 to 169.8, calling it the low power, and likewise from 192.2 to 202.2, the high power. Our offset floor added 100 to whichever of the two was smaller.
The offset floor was 354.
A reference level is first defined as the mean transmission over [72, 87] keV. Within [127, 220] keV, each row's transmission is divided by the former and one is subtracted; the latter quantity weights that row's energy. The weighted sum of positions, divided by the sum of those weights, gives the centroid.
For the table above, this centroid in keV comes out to 180.6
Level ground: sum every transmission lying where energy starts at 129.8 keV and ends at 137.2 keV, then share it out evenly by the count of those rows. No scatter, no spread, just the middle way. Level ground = 7.87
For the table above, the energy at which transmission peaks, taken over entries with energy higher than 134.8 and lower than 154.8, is 146.0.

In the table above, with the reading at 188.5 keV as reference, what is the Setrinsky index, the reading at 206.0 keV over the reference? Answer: 1.14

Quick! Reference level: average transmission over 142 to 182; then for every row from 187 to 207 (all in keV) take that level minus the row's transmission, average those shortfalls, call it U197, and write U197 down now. 1.1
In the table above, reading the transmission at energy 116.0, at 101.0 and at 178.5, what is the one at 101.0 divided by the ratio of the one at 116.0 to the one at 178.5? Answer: 6.7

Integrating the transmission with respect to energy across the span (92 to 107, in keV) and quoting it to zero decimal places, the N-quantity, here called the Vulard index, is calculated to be 113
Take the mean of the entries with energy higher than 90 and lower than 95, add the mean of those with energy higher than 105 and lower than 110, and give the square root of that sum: 3.90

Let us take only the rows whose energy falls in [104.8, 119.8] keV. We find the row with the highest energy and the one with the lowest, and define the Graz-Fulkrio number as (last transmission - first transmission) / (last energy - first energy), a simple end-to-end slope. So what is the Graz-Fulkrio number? 0.015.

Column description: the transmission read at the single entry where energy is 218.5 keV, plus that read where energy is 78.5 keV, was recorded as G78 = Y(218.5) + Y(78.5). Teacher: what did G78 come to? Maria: 16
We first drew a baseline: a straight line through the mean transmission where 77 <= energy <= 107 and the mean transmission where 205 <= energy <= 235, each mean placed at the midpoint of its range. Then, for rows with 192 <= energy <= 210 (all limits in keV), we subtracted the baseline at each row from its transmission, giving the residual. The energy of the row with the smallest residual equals 198.5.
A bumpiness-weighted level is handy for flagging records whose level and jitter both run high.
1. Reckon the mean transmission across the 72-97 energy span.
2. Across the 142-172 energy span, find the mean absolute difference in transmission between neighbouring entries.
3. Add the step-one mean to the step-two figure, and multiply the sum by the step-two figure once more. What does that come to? 2.73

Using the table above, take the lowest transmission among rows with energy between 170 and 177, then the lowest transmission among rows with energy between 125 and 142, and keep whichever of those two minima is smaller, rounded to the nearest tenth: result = 5.9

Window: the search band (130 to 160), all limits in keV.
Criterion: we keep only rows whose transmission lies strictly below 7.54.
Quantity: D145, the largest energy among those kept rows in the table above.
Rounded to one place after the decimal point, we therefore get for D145 158.5 keV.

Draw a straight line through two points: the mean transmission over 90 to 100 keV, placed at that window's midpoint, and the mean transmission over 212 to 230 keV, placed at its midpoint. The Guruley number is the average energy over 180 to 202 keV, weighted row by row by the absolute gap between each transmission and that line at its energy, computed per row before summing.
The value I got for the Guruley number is 192.8 keV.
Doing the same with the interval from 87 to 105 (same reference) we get 93.5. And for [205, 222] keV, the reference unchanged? 209.2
